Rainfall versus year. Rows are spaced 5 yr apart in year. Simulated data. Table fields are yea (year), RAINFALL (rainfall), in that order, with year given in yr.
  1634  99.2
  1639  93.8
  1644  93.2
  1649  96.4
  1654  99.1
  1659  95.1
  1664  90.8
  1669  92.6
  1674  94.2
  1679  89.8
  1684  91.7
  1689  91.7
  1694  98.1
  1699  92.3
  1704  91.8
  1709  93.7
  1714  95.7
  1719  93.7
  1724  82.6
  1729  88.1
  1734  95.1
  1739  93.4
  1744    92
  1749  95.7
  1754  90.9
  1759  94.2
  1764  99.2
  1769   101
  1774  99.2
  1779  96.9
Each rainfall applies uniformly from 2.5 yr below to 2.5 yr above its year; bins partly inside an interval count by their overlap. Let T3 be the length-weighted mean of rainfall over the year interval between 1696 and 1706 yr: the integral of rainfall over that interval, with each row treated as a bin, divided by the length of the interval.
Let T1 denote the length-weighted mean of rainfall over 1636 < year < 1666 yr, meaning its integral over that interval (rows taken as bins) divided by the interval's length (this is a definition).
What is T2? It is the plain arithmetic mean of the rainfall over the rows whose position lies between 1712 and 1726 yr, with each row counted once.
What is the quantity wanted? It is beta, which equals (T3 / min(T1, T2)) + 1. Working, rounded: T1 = 95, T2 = 90.7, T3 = 92.4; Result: 2.02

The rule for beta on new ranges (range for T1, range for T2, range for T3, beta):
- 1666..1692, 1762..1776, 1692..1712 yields 2.02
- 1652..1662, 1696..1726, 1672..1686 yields 2.00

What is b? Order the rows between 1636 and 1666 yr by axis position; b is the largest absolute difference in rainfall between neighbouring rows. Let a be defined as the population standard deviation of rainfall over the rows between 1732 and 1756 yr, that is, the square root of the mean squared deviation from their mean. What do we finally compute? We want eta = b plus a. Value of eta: 6.1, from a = 1.8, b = 4.3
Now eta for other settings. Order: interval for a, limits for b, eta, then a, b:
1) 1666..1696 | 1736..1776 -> 7.6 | 2.6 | 5.0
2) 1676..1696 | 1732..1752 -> 6.8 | 3.1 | 3.7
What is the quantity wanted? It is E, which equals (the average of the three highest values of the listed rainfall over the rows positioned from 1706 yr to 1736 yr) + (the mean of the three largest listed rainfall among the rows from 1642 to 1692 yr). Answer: 191.7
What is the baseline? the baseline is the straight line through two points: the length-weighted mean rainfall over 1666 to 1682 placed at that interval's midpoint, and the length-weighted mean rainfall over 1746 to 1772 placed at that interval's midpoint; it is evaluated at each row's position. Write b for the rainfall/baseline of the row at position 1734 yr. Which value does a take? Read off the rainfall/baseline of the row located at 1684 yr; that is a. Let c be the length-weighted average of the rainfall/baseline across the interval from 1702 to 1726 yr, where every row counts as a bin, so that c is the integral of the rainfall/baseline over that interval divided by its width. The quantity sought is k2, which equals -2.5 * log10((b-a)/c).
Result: 4.9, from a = 0.99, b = 1.00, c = 0.975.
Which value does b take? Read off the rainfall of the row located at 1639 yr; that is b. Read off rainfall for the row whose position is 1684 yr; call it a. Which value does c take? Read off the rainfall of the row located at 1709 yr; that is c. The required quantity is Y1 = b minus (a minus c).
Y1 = 96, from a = 91.7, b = 93.8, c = 93.7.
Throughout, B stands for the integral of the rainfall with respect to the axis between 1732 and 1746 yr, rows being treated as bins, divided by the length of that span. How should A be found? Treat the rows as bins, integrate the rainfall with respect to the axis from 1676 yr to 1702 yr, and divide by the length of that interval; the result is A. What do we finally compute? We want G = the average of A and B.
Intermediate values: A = 92.7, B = 93.5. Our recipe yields 93.1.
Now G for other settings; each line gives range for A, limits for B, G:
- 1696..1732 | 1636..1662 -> 93.4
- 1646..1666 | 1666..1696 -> 94.2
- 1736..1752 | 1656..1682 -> 93.1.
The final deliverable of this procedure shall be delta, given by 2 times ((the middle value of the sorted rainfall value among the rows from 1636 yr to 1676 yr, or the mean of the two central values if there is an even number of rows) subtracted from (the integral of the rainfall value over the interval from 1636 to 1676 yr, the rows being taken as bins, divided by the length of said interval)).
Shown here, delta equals 1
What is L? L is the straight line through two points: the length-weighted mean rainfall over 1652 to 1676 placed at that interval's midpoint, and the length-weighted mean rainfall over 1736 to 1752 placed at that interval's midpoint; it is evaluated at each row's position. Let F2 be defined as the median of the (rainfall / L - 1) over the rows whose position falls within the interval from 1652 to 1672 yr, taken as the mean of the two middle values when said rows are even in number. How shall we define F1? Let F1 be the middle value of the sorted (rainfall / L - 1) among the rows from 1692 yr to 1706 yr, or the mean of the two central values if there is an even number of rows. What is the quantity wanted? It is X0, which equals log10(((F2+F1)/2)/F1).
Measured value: -0.2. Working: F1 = -0.018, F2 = -0.004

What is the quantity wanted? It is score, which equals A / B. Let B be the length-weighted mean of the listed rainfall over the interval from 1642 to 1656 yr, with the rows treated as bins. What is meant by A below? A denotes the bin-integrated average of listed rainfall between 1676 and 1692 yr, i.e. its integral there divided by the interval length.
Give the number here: 0.95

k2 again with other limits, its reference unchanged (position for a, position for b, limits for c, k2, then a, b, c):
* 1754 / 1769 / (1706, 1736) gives 2.5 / 0.95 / 1.04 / 0.969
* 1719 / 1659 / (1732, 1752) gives 3.3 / 0.99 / 1.04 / 0.985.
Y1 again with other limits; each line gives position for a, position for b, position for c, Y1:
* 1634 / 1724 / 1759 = 78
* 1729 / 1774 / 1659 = 106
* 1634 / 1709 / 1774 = 94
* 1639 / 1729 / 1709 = 88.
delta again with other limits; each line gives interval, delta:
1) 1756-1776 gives -2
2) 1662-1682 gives 0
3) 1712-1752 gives -3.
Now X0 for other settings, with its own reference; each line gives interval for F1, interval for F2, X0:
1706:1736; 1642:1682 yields 0.3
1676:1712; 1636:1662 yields -0.5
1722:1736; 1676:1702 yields -0.1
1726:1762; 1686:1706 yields 0.6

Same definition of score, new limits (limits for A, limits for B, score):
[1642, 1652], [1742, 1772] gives 0.99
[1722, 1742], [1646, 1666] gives 0.94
